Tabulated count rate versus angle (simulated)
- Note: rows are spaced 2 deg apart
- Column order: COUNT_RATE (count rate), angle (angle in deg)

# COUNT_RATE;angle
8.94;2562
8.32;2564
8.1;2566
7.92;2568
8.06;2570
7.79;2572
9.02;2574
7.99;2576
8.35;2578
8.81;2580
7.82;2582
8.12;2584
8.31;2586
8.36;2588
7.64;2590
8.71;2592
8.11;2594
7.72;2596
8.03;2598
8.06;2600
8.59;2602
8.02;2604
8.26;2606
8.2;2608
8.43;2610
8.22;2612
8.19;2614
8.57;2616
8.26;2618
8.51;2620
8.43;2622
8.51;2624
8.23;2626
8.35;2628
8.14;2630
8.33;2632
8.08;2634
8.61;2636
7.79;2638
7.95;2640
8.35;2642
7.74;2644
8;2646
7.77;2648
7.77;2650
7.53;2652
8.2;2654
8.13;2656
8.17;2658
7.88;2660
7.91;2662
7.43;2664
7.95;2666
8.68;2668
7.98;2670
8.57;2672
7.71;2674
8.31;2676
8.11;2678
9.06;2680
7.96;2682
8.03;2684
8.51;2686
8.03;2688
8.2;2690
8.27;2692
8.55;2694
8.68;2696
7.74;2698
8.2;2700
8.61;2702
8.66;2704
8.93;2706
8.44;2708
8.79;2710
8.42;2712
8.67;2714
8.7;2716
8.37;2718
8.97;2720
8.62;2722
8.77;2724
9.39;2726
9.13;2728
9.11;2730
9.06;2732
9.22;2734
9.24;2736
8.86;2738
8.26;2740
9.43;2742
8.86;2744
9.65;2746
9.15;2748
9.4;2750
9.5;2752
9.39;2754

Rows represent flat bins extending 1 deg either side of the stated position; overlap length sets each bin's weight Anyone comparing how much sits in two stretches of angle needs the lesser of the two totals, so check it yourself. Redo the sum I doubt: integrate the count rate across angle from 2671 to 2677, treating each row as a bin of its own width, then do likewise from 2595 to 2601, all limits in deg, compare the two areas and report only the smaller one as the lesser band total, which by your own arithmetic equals 47.6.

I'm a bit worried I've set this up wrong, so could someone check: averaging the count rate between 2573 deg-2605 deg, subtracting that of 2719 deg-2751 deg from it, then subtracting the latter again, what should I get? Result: -9.9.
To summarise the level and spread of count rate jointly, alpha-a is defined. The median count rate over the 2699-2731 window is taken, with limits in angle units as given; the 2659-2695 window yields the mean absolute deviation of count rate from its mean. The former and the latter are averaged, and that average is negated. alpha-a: -4.5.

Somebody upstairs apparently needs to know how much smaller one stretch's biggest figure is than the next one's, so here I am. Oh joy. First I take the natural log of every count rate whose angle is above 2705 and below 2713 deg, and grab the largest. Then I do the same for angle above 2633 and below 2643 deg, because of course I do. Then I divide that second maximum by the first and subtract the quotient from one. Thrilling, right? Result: 0.017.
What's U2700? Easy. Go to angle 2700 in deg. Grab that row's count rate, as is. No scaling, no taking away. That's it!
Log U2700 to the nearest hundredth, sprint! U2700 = 8.20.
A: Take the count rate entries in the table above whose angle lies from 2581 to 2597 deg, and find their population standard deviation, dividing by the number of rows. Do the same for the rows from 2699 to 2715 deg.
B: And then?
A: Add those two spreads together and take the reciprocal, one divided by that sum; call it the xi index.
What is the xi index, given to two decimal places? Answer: 1.80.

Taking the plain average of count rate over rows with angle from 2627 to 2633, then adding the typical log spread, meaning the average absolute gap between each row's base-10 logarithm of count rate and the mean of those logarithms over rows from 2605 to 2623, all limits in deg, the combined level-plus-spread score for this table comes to 8.3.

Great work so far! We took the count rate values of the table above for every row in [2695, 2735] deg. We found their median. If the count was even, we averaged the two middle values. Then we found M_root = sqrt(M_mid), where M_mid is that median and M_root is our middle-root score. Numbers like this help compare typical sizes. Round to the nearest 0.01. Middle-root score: 2.95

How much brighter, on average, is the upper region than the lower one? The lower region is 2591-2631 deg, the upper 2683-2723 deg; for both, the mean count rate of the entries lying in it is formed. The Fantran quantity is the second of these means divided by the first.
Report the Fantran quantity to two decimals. 1.02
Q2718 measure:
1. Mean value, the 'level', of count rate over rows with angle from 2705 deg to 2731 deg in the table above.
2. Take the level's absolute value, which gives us 8.79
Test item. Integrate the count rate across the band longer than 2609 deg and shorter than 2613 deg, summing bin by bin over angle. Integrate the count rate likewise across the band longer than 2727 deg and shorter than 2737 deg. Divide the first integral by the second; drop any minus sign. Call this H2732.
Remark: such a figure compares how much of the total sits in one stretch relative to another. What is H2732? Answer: 0.36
